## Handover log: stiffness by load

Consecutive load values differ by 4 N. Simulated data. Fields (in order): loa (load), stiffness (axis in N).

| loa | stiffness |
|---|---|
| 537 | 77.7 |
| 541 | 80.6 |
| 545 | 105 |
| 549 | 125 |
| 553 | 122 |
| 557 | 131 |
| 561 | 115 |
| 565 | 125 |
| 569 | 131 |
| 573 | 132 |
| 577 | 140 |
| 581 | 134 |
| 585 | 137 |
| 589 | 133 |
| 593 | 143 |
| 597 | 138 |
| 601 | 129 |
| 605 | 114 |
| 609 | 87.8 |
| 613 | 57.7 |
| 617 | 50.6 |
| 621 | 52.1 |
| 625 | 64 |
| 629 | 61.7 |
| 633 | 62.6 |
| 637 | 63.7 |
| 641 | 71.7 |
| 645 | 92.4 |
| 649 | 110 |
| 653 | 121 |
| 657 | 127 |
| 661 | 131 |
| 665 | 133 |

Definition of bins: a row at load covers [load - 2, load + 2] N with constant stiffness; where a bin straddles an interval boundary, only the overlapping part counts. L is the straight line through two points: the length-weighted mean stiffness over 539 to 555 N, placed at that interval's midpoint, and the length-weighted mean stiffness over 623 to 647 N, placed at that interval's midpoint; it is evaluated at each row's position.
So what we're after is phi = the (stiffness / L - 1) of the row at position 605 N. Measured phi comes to 0.38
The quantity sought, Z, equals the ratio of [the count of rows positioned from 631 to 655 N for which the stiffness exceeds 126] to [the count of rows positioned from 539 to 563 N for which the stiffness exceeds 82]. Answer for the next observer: 0.00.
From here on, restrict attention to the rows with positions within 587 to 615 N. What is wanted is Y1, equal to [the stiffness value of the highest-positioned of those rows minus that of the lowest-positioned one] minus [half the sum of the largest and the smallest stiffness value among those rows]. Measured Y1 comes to -176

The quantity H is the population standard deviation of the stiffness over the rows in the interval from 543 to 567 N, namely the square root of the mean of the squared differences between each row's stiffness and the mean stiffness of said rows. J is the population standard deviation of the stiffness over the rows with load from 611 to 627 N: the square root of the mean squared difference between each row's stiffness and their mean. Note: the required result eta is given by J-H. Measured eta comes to -3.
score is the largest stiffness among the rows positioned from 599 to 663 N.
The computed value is 131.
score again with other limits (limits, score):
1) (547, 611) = 143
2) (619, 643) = 71.7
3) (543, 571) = 131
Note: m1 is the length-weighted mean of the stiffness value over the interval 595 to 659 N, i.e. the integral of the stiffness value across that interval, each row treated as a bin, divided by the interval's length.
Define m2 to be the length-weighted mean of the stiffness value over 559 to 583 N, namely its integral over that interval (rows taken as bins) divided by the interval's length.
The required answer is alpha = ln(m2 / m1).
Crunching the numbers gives 0.39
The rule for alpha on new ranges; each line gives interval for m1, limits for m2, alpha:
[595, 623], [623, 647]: -0.26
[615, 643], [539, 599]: 0.73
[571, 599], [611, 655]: -0.62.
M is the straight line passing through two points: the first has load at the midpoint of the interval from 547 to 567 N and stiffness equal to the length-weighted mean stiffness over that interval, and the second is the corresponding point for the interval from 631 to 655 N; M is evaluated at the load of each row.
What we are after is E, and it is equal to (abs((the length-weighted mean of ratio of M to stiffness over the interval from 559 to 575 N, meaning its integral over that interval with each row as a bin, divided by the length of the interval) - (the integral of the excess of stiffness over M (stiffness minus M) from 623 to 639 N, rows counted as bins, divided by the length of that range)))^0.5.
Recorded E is 5.5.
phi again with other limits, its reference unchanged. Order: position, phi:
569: 0.33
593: 0.63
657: 1.13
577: 0.47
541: -0.27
